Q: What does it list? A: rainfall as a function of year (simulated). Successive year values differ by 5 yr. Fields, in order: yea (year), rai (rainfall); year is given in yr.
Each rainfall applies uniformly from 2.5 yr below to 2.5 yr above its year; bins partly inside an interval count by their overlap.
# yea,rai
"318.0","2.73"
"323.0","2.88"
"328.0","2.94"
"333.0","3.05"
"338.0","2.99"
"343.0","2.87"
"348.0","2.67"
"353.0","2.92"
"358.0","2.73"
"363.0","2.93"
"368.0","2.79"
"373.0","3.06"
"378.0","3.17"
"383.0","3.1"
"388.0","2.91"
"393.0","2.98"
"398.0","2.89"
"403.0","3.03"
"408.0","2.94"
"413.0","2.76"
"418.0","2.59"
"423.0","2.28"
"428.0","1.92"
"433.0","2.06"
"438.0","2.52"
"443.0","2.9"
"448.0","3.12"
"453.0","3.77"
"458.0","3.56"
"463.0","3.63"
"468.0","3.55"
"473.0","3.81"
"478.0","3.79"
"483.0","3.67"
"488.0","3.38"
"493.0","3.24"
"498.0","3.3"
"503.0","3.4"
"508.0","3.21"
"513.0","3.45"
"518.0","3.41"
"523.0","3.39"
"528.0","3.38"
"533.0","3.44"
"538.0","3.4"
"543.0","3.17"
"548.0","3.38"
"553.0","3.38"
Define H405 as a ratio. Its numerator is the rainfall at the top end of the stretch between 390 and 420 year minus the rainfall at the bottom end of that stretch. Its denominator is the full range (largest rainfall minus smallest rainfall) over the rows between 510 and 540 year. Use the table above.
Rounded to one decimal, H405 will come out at -5.6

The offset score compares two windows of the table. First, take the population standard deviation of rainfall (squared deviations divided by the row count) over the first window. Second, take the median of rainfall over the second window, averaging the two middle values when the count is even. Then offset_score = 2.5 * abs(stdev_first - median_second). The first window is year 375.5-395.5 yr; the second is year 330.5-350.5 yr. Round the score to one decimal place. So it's 7.1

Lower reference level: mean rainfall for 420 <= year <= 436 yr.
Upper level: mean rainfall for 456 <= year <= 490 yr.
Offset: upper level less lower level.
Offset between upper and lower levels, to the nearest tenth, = 1.5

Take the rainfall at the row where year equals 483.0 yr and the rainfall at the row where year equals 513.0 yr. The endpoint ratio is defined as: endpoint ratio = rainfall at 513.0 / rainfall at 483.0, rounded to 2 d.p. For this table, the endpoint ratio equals 0.94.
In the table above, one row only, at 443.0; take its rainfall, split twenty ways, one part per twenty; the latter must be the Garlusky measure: 0.145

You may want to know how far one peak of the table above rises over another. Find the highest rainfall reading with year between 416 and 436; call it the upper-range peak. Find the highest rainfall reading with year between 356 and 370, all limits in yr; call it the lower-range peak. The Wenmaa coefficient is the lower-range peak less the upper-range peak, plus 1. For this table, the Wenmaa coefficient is 1.34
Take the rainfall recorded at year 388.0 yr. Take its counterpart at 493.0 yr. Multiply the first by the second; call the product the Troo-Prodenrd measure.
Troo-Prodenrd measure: 9.4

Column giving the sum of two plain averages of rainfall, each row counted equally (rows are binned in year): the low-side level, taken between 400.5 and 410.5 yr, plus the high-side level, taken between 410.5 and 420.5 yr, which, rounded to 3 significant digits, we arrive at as 5.66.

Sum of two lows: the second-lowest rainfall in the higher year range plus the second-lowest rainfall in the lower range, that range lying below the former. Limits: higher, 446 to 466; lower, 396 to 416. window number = 6.45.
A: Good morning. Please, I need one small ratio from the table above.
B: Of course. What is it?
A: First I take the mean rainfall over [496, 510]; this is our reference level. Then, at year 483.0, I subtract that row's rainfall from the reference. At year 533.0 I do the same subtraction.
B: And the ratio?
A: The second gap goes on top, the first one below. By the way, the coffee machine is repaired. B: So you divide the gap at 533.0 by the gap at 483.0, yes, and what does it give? 0.37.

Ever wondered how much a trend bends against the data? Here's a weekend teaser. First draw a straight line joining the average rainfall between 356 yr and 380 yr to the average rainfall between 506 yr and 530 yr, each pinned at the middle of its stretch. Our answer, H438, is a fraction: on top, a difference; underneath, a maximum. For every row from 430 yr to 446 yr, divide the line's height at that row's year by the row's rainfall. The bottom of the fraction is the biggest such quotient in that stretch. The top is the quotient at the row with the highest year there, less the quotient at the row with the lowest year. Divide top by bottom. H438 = -0.28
